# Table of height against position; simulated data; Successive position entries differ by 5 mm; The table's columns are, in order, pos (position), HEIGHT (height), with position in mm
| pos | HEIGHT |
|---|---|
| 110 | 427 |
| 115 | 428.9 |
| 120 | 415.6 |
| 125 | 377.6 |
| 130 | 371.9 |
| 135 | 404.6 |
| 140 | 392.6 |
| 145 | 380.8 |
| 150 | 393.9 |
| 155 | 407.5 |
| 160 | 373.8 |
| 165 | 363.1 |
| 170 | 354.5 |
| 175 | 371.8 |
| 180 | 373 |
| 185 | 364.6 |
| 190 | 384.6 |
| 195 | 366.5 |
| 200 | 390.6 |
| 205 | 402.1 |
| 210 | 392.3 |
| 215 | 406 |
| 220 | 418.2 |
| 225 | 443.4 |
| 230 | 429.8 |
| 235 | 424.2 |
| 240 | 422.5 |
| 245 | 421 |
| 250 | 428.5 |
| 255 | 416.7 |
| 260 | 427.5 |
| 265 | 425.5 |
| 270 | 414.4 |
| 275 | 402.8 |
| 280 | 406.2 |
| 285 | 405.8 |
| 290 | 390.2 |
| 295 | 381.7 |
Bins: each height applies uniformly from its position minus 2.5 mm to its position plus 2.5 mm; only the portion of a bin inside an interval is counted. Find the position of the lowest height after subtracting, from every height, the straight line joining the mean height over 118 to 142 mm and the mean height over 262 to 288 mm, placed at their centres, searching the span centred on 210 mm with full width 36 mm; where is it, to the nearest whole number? 195 mm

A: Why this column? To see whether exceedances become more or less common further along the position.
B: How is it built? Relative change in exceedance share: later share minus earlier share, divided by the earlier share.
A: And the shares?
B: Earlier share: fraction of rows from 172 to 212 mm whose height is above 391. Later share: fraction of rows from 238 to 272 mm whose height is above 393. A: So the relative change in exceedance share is 3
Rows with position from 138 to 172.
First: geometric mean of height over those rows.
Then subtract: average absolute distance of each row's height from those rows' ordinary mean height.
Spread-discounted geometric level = 366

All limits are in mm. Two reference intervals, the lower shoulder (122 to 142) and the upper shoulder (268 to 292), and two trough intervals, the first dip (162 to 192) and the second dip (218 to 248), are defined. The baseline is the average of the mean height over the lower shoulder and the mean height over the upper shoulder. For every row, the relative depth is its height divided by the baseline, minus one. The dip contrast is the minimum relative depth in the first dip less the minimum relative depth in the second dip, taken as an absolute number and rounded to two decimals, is 0.16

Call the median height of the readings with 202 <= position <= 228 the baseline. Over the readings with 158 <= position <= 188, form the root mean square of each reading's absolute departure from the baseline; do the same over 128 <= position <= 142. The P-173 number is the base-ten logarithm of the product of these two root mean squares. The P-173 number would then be 2.9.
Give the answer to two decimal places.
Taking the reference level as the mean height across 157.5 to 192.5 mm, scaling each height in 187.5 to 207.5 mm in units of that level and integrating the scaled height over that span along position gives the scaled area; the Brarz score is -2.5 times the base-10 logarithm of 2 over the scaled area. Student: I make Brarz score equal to 2.55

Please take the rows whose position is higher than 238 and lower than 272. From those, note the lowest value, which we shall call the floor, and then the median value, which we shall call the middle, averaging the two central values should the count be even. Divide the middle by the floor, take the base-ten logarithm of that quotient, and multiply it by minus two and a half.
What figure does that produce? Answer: -0.021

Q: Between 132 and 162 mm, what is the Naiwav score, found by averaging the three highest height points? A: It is 402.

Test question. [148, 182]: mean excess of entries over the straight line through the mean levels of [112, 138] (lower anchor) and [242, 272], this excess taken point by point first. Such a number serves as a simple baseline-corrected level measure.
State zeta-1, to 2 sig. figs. -30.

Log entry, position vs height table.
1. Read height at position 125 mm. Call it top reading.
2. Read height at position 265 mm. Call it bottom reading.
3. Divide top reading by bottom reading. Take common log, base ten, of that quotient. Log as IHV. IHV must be -0.052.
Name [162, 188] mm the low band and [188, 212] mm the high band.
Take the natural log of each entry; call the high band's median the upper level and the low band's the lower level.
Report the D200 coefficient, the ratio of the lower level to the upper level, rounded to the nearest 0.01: 0.99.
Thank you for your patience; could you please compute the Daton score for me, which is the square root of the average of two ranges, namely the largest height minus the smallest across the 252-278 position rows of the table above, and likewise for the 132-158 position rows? 5.1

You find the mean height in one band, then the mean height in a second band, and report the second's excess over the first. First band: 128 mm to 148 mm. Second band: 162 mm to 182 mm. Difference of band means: -22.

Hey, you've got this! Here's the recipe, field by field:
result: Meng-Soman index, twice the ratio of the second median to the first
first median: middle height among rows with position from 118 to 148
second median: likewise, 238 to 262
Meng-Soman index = 2.19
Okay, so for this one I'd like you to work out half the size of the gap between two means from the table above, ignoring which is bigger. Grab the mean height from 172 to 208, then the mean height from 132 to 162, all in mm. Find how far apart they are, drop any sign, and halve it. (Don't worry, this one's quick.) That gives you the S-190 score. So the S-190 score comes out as 6.6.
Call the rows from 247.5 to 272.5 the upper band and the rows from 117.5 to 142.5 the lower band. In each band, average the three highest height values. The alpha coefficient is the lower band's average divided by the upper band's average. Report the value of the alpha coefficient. 0.95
